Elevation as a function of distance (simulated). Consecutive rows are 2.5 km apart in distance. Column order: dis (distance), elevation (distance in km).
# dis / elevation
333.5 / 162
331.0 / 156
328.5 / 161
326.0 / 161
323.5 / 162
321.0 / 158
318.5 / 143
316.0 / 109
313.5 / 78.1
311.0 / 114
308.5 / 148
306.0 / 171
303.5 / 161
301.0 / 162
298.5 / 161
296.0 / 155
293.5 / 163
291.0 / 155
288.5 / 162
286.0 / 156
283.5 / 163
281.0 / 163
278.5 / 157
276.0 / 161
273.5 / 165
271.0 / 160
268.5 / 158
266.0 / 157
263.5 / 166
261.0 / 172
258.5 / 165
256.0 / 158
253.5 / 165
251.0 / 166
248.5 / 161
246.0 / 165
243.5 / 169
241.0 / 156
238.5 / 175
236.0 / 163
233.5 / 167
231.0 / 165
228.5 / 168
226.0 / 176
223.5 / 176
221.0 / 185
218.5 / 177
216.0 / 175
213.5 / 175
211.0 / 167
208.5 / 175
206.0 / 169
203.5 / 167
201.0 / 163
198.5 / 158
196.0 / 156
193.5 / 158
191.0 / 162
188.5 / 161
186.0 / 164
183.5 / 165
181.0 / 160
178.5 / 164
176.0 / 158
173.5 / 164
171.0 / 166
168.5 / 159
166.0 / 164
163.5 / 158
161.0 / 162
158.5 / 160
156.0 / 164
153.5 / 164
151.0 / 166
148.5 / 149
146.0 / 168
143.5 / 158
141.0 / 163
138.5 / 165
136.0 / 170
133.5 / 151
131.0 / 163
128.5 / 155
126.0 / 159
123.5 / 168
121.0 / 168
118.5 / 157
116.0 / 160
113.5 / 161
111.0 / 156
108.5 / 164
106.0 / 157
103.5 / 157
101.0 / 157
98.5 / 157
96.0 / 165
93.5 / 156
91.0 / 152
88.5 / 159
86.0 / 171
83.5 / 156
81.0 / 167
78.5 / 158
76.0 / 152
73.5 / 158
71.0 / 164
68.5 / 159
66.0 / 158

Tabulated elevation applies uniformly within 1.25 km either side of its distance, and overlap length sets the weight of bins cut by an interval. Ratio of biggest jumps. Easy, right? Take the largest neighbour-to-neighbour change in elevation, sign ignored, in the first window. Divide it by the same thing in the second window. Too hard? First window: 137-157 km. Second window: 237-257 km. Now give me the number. 1.00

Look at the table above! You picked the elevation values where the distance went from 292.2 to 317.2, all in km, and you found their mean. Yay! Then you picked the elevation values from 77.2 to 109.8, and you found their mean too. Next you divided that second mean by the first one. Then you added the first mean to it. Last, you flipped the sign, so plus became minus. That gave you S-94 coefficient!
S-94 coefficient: -143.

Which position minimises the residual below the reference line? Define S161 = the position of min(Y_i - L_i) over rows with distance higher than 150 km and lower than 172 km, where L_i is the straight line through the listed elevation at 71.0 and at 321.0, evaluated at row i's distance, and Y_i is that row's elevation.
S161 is 163.5 km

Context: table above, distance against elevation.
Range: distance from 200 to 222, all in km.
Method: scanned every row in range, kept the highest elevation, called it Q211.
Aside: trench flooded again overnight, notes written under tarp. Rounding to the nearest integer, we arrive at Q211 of 185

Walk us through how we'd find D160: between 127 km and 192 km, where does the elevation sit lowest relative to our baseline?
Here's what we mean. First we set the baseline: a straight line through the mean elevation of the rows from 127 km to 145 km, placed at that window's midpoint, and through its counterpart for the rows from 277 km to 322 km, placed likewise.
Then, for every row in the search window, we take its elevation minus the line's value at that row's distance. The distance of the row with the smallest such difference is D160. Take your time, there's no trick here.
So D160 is 148.5 km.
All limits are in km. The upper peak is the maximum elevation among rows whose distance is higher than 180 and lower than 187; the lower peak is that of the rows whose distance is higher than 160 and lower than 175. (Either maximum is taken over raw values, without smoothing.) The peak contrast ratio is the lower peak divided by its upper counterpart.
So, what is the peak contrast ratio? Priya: 1.01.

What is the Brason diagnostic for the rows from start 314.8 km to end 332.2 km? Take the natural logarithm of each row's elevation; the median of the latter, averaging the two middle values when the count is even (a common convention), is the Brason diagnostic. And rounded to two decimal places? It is 5.06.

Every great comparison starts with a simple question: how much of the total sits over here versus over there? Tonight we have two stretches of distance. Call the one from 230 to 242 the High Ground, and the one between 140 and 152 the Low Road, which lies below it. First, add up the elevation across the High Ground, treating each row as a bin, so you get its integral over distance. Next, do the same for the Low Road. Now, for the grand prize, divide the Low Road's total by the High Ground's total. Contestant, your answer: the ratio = 0.97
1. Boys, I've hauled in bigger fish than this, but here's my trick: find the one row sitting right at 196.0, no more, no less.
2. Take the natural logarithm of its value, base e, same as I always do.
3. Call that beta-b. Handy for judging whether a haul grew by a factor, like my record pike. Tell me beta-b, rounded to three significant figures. 5.05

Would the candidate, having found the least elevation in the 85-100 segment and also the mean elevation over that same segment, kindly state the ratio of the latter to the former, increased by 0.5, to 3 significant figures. 1.55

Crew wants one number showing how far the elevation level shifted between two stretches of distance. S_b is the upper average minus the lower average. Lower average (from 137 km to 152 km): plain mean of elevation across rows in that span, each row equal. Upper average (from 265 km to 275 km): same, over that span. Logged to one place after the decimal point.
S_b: -1.5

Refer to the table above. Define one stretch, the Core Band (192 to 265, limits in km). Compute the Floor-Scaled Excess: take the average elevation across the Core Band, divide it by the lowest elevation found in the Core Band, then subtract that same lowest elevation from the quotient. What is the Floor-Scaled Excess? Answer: -155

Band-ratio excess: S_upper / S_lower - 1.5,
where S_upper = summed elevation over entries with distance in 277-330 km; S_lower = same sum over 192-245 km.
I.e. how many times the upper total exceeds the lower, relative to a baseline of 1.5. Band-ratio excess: -0.61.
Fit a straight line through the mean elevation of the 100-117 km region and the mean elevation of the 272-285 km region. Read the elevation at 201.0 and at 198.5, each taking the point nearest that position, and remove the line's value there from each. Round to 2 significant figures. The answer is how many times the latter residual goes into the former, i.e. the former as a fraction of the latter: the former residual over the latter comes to -1.1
